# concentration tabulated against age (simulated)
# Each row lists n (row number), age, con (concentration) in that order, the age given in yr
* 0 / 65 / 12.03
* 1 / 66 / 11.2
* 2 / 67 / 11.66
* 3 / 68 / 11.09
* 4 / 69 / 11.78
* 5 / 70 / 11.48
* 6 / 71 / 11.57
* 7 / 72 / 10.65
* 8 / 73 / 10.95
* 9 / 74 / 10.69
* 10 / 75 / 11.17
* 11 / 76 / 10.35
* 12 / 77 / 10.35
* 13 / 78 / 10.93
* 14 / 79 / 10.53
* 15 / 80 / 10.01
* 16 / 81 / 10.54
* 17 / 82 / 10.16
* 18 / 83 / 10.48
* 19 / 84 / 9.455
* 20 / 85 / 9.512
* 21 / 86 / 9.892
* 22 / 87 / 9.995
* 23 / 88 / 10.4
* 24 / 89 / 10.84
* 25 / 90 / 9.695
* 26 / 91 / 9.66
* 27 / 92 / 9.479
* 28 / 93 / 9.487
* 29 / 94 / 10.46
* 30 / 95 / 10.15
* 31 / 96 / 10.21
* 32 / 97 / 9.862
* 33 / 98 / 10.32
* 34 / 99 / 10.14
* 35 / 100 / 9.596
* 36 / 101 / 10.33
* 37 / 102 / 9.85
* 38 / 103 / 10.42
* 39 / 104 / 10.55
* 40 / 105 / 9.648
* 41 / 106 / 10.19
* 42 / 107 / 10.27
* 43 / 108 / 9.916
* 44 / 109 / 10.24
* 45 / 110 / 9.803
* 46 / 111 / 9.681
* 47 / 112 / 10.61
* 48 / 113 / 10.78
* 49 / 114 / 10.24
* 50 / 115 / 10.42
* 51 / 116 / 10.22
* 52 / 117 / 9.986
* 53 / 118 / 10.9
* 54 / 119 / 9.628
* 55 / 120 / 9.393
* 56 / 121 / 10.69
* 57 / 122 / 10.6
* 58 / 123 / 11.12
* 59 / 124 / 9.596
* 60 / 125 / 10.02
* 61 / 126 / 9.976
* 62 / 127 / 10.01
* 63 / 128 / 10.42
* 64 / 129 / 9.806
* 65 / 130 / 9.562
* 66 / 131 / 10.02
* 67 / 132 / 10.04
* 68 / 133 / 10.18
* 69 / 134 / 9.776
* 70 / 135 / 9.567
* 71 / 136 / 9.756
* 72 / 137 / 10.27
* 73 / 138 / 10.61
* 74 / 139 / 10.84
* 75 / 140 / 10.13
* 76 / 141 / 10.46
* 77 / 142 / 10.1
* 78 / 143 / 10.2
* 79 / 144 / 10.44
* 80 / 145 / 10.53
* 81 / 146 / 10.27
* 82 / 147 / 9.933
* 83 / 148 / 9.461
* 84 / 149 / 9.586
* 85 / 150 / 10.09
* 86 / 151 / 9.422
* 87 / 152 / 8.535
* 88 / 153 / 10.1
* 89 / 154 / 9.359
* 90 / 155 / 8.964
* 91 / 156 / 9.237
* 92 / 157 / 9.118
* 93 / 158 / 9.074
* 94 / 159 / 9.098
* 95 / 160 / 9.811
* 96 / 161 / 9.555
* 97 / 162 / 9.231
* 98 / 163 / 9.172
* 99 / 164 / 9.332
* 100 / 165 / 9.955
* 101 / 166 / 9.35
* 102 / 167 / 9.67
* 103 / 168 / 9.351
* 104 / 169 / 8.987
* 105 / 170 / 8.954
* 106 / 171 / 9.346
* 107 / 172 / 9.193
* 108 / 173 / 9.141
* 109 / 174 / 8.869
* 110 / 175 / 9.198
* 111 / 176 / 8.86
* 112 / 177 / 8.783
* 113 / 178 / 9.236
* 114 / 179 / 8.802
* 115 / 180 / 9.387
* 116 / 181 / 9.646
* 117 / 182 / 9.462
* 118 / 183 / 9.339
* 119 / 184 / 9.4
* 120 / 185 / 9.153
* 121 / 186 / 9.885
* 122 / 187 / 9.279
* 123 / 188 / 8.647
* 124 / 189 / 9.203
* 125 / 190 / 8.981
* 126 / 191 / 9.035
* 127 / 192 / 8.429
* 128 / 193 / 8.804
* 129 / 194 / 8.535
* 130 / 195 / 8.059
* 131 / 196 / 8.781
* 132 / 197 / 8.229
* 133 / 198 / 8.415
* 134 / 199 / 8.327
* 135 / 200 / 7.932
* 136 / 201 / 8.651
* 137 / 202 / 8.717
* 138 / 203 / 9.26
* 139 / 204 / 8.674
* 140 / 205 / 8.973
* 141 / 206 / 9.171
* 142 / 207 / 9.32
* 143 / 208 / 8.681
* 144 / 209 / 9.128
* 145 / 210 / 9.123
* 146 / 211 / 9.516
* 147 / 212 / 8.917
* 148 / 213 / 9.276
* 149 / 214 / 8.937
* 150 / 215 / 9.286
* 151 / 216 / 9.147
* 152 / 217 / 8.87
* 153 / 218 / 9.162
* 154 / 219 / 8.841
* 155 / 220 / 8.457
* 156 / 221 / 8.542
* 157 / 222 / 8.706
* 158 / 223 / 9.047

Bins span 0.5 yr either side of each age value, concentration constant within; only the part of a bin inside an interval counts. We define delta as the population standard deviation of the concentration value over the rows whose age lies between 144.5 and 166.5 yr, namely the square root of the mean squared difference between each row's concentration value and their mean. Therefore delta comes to 0.47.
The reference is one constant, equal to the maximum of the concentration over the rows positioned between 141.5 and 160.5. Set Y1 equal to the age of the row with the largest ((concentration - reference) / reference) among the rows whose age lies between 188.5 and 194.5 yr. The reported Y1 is 189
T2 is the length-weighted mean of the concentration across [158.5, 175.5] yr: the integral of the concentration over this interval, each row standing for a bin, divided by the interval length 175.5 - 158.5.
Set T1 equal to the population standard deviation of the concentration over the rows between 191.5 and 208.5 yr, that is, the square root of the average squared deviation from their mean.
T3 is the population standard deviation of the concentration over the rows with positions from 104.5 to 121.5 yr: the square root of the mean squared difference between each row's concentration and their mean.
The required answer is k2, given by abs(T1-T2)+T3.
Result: 9.3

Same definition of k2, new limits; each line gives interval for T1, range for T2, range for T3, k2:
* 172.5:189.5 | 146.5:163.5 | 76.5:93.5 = 9.6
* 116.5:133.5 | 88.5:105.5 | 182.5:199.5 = 10.0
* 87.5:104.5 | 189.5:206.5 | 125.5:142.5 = 8.6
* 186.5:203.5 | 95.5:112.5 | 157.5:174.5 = 10.0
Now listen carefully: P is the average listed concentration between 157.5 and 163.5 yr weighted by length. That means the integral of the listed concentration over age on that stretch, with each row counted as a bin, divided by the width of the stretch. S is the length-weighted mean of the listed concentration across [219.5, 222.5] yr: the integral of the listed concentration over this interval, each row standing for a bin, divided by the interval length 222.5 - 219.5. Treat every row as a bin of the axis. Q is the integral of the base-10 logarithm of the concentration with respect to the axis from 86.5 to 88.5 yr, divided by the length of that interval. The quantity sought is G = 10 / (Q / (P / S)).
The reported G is 10.8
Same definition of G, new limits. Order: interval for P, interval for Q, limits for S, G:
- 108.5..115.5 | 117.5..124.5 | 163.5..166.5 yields 10.6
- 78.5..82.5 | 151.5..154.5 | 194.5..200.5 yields 12.8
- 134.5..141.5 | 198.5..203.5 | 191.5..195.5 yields 13.0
